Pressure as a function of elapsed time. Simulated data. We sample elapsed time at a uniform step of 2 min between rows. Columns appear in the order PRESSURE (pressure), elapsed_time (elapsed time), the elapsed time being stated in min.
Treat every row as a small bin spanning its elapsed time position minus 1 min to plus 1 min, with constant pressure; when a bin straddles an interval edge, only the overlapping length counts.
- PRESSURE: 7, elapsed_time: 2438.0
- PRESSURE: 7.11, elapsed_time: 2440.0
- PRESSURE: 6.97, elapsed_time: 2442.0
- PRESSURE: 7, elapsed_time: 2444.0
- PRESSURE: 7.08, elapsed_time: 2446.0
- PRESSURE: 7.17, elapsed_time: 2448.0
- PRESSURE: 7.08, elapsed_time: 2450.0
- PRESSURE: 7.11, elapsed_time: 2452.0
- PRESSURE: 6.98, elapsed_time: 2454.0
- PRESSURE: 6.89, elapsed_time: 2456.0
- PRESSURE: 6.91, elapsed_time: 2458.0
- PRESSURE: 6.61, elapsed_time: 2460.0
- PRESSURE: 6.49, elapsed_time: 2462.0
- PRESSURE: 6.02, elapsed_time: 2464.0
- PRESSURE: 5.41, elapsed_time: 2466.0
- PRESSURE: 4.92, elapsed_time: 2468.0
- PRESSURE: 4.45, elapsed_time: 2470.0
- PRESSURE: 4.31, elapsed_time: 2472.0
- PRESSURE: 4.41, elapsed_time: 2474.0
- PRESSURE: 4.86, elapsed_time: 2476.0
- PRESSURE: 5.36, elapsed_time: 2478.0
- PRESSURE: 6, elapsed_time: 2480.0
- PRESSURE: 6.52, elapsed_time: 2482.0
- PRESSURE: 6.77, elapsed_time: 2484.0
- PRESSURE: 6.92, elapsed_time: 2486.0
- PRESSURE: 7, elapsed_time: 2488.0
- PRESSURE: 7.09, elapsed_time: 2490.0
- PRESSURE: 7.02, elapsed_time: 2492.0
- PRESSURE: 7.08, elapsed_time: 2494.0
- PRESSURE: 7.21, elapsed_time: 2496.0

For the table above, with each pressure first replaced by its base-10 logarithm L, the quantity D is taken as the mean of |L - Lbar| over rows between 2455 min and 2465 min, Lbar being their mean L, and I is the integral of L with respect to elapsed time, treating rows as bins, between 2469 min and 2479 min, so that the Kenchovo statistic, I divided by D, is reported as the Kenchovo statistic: 379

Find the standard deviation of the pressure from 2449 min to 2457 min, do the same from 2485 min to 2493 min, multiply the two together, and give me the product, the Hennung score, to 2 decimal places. 0.01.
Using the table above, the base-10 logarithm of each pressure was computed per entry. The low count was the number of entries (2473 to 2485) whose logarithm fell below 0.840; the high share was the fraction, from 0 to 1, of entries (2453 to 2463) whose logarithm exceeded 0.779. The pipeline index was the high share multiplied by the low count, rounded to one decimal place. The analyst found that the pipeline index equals 6.0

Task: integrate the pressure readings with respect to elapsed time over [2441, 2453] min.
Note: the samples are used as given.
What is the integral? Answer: 85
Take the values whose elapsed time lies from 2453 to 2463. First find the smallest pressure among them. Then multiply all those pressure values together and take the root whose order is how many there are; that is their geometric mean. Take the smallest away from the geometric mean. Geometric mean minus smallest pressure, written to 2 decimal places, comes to 0.28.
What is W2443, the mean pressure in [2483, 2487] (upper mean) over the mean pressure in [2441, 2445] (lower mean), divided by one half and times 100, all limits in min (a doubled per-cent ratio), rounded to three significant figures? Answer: 196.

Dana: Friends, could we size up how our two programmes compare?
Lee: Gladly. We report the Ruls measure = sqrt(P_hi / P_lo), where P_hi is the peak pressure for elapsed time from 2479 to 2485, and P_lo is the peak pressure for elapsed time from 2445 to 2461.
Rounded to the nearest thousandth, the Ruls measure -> 0.972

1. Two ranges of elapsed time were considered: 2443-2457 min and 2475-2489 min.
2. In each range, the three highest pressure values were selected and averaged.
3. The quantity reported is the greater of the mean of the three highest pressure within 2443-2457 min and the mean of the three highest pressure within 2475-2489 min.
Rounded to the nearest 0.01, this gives 7.12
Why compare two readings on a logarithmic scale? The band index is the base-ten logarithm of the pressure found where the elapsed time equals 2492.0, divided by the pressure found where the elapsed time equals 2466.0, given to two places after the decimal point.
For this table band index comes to 0.11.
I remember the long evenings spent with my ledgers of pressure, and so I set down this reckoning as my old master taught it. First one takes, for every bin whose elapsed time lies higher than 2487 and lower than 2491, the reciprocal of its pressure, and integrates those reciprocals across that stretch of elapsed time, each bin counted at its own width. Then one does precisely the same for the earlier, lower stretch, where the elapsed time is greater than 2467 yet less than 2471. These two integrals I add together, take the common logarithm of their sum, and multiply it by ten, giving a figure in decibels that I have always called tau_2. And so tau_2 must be 1.53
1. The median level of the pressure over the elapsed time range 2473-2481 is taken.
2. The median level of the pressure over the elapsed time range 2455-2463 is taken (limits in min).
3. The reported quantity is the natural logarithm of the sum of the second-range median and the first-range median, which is 2.47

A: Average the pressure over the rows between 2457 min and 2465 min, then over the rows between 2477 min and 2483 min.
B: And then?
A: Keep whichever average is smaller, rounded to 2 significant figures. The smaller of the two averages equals 6.0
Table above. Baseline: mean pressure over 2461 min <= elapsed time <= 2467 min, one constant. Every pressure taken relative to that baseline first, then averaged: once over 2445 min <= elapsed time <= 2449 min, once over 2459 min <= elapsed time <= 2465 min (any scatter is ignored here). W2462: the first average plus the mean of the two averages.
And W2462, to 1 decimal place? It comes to 1.9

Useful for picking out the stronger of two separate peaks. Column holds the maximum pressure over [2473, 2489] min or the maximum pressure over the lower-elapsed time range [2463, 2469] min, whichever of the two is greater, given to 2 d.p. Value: 7.00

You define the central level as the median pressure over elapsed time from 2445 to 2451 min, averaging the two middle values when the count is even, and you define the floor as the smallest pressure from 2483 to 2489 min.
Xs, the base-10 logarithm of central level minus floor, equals -0.5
